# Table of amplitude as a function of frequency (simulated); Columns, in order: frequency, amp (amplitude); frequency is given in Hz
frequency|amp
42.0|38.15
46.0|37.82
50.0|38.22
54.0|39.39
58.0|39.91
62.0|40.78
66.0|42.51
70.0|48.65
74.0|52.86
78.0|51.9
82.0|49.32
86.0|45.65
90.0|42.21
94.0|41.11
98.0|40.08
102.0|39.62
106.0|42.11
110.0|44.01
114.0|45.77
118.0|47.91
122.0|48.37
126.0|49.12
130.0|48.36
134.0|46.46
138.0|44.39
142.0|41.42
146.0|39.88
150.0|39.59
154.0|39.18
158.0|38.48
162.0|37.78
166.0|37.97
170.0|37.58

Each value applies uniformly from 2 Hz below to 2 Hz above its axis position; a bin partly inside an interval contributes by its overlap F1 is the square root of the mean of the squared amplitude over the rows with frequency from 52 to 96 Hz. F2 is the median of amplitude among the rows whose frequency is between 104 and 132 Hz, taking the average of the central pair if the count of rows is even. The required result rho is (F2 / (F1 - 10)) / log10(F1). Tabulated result 0.823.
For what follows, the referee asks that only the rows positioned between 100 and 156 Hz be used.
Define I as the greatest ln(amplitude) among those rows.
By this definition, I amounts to 3.89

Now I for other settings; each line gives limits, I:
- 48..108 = 3.97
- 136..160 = 3.79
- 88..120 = 3.87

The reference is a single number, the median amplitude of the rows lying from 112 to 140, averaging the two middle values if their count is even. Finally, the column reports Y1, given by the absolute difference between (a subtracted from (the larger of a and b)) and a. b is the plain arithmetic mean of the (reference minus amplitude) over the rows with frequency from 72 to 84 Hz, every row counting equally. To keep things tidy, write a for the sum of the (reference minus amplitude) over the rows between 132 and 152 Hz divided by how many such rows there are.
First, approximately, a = 6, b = -3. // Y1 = 6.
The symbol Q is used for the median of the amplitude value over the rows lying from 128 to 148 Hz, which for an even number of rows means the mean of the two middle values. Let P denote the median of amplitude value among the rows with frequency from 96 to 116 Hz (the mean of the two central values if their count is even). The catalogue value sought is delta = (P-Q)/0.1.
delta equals -23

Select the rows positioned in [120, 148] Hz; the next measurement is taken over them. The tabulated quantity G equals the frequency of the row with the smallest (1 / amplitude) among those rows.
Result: 126.0 Hz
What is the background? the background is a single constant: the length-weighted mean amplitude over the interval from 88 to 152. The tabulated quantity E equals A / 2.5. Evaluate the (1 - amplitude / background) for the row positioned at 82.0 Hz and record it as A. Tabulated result -0.051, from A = -0.127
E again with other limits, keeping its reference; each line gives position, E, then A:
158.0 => 0.048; 0.121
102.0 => 0.038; 0.095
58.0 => 0.035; 0.088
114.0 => -0.018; -0.046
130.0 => -0.042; -0.105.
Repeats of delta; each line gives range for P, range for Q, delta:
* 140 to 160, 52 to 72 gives -12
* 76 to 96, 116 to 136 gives -27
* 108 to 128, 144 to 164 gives 87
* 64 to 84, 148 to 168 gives 108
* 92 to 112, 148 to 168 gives 26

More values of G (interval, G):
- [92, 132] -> 126.0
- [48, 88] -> 74.0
